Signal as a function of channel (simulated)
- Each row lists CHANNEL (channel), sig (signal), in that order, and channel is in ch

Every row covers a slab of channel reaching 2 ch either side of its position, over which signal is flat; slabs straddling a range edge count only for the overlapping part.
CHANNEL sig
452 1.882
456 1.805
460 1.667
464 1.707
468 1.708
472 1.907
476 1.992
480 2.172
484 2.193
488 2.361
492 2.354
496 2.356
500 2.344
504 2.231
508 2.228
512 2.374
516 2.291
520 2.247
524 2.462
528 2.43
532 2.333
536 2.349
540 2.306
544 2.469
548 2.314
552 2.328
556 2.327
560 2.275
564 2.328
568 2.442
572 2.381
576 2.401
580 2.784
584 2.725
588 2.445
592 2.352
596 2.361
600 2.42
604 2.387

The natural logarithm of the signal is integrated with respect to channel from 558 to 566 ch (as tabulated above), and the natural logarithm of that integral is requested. 1.90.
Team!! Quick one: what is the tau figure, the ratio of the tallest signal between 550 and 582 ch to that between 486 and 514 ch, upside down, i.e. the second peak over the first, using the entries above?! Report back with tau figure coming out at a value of 0.85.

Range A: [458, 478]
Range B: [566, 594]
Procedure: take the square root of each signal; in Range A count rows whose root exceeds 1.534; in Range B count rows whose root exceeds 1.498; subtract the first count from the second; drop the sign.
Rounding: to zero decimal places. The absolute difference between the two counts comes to 7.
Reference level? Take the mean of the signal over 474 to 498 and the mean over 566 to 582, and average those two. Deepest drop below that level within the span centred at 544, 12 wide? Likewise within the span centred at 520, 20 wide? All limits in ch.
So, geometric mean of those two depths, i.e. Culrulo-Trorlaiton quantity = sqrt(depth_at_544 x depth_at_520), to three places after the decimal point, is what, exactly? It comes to 0.089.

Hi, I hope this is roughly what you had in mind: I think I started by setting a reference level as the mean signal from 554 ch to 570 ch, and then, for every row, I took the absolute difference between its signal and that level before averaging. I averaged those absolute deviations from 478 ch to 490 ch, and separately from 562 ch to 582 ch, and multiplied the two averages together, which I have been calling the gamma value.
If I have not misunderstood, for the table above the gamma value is 0.015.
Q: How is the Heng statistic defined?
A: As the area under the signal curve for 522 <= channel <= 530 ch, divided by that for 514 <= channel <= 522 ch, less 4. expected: -2.92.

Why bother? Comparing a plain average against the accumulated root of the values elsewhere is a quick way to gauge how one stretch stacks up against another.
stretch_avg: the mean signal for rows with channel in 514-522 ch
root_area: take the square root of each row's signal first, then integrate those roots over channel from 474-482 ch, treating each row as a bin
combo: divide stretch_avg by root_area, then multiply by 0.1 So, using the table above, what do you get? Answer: 0.0197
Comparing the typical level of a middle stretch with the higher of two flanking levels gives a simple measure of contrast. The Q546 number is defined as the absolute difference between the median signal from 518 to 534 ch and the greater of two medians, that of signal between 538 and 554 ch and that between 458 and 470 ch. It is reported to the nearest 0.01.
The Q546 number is 0.06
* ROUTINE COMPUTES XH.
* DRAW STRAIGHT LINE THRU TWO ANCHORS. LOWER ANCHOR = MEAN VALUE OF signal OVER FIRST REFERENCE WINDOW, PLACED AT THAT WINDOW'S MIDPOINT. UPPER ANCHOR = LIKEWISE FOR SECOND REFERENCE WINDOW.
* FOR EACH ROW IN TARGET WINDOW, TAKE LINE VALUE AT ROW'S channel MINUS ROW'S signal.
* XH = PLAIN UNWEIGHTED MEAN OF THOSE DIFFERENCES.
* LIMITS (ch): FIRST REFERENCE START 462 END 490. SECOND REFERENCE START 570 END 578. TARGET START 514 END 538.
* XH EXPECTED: -0.15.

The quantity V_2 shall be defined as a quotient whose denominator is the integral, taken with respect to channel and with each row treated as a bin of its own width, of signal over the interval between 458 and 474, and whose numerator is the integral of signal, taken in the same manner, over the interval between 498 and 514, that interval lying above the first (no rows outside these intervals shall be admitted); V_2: 1.3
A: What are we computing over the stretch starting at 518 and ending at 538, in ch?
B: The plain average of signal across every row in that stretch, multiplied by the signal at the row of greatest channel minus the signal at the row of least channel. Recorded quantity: 0.24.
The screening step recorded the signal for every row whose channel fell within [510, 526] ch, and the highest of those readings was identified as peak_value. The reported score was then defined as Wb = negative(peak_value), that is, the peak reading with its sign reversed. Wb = -2.46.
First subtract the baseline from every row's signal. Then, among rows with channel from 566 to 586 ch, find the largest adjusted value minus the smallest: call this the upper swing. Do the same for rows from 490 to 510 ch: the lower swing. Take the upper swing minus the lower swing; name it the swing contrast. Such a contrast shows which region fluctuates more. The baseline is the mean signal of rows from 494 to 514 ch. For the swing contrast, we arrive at 0.3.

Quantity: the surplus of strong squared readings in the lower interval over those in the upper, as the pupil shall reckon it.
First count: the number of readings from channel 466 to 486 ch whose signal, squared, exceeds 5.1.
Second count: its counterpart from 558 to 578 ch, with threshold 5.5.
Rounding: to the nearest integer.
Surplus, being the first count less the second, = -3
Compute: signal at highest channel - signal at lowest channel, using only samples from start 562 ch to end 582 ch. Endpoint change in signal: 0.46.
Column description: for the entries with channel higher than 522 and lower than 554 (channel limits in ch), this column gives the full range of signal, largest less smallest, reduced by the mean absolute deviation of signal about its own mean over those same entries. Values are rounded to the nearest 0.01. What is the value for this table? 0.10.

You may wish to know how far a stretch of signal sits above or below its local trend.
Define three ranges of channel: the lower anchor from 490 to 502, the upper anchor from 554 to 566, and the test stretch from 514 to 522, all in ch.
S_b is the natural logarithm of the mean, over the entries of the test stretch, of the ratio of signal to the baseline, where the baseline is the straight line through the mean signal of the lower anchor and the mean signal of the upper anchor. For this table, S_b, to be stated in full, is -0.03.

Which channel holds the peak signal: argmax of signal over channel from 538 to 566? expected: 544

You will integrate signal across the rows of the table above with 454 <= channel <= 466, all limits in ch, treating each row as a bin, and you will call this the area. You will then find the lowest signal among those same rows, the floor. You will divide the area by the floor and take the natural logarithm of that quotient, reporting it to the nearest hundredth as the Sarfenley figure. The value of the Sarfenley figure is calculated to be 2.52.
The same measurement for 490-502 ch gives 2.49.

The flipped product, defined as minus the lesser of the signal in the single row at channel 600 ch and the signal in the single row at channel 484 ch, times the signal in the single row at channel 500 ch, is -5.14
